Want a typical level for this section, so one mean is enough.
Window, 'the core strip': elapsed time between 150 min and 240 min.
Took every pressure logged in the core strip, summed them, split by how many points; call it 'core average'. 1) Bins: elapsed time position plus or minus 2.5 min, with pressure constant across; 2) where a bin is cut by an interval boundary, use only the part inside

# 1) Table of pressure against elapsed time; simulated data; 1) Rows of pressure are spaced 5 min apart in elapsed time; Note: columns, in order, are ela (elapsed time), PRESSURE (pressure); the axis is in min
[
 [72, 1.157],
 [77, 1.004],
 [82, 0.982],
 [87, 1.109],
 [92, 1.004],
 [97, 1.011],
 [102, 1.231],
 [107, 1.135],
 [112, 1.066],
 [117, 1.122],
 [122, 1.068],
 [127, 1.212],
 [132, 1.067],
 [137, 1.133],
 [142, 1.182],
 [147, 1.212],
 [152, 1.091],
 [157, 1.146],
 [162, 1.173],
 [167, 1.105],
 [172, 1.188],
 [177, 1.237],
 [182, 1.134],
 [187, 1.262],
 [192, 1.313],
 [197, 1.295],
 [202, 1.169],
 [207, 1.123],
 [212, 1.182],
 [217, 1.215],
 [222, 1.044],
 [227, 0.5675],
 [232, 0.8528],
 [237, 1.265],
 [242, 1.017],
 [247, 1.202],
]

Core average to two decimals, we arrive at 1.13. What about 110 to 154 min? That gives 1.13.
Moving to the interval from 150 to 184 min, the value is 1.15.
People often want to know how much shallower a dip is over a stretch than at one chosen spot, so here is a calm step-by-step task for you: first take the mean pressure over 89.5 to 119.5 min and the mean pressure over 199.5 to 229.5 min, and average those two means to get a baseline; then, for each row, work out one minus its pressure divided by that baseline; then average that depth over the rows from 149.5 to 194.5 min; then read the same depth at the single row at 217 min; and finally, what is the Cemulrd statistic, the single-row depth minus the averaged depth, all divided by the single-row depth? 0.2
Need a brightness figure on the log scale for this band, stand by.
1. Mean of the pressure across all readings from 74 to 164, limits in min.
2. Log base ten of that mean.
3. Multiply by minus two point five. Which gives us -0.11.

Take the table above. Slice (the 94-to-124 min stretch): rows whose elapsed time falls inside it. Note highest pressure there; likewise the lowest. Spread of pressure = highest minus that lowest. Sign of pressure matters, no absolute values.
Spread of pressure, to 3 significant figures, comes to 0.220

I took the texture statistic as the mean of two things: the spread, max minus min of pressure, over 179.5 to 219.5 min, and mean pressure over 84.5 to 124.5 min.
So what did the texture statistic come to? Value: 0.64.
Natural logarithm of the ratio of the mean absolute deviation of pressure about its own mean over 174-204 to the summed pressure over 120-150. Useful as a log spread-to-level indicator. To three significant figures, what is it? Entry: -4.82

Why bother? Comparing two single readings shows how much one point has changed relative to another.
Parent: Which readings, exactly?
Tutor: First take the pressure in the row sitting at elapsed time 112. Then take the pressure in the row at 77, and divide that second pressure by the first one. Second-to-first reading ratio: 0.94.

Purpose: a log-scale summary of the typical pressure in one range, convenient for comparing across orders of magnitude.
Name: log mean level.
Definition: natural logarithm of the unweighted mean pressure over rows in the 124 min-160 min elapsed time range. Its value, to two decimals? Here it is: 0.14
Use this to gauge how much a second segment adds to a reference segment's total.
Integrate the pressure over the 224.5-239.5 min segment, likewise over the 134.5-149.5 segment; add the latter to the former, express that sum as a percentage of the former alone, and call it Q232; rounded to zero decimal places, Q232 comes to 231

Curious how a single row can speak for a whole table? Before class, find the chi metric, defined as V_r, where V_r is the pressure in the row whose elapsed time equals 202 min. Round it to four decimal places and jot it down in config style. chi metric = 1.1690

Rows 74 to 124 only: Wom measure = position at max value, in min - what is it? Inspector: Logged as 102 min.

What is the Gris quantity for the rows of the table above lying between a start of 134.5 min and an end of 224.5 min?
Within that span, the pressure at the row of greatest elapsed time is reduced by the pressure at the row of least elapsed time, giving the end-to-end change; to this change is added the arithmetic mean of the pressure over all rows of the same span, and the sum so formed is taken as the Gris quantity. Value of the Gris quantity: 1.1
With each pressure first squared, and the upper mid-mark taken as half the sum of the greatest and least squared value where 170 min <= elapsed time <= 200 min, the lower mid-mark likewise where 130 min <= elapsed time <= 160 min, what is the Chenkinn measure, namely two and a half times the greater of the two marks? 3.76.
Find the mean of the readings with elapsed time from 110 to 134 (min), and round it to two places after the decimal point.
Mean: 1.11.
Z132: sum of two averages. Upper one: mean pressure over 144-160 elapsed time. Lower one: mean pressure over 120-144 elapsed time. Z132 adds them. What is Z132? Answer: 2.28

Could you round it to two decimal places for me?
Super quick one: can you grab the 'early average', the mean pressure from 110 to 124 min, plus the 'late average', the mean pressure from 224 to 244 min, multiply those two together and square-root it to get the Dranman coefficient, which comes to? 1.00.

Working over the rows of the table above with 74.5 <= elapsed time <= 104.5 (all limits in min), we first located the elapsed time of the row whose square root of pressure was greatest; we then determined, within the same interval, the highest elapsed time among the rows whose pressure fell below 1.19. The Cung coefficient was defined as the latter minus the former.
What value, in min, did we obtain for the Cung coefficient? -5 min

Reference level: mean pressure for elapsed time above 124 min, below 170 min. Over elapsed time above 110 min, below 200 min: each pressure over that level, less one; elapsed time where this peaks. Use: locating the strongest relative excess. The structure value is 192 min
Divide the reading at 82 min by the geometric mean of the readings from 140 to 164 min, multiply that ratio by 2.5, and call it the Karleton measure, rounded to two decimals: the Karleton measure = 2.12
